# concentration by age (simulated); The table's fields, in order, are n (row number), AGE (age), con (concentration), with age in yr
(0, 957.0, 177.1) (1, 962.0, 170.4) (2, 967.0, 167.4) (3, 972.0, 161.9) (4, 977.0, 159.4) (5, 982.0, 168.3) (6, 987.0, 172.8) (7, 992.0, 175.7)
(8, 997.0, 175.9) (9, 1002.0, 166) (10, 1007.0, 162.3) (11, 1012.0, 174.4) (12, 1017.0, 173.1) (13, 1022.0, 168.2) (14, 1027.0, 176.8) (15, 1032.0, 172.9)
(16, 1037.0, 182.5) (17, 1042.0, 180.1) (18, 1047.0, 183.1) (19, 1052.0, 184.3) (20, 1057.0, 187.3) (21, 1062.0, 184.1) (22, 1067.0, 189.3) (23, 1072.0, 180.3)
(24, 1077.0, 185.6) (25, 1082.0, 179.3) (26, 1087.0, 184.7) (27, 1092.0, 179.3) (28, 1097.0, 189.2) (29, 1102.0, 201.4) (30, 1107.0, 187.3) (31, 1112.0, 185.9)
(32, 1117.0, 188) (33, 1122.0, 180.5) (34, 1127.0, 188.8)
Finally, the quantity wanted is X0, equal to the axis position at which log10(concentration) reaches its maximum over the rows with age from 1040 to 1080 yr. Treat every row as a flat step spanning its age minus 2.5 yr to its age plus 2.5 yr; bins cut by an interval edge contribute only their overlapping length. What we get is 1067.0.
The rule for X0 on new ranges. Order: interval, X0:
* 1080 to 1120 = 1102.0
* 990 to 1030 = 1027.0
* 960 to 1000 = 997.0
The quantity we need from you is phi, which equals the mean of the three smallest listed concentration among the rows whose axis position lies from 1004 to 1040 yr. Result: 168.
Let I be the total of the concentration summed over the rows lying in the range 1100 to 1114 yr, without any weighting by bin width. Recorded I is 575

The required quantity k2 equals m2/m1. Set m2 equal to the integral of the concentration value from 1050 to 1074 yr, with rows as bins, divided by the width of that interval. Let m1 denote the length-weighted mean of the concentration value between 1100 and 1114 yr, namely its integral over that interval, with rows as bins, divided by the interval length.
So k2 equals 0.97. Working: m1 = 191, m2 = 185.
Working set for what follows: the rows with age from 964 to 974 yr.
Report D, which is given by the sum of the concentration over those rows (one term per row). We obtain 329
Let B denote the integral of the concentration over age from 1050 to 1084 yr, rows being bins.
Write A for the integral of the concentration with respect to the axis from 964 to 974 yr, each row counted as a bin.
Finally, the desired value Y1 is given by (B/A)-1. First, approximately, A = 1651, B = 6269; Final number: 2.8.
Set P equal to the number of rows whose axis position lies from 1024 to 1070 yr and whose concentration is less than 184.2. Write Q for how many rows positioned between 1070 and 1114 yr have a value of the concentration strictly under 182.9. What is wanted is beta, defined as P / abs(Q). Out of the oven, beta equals 2.00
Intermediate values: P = 6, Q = 3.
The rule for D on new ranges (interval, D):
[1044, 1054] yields 367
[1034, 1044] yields 363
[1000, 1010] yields 328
